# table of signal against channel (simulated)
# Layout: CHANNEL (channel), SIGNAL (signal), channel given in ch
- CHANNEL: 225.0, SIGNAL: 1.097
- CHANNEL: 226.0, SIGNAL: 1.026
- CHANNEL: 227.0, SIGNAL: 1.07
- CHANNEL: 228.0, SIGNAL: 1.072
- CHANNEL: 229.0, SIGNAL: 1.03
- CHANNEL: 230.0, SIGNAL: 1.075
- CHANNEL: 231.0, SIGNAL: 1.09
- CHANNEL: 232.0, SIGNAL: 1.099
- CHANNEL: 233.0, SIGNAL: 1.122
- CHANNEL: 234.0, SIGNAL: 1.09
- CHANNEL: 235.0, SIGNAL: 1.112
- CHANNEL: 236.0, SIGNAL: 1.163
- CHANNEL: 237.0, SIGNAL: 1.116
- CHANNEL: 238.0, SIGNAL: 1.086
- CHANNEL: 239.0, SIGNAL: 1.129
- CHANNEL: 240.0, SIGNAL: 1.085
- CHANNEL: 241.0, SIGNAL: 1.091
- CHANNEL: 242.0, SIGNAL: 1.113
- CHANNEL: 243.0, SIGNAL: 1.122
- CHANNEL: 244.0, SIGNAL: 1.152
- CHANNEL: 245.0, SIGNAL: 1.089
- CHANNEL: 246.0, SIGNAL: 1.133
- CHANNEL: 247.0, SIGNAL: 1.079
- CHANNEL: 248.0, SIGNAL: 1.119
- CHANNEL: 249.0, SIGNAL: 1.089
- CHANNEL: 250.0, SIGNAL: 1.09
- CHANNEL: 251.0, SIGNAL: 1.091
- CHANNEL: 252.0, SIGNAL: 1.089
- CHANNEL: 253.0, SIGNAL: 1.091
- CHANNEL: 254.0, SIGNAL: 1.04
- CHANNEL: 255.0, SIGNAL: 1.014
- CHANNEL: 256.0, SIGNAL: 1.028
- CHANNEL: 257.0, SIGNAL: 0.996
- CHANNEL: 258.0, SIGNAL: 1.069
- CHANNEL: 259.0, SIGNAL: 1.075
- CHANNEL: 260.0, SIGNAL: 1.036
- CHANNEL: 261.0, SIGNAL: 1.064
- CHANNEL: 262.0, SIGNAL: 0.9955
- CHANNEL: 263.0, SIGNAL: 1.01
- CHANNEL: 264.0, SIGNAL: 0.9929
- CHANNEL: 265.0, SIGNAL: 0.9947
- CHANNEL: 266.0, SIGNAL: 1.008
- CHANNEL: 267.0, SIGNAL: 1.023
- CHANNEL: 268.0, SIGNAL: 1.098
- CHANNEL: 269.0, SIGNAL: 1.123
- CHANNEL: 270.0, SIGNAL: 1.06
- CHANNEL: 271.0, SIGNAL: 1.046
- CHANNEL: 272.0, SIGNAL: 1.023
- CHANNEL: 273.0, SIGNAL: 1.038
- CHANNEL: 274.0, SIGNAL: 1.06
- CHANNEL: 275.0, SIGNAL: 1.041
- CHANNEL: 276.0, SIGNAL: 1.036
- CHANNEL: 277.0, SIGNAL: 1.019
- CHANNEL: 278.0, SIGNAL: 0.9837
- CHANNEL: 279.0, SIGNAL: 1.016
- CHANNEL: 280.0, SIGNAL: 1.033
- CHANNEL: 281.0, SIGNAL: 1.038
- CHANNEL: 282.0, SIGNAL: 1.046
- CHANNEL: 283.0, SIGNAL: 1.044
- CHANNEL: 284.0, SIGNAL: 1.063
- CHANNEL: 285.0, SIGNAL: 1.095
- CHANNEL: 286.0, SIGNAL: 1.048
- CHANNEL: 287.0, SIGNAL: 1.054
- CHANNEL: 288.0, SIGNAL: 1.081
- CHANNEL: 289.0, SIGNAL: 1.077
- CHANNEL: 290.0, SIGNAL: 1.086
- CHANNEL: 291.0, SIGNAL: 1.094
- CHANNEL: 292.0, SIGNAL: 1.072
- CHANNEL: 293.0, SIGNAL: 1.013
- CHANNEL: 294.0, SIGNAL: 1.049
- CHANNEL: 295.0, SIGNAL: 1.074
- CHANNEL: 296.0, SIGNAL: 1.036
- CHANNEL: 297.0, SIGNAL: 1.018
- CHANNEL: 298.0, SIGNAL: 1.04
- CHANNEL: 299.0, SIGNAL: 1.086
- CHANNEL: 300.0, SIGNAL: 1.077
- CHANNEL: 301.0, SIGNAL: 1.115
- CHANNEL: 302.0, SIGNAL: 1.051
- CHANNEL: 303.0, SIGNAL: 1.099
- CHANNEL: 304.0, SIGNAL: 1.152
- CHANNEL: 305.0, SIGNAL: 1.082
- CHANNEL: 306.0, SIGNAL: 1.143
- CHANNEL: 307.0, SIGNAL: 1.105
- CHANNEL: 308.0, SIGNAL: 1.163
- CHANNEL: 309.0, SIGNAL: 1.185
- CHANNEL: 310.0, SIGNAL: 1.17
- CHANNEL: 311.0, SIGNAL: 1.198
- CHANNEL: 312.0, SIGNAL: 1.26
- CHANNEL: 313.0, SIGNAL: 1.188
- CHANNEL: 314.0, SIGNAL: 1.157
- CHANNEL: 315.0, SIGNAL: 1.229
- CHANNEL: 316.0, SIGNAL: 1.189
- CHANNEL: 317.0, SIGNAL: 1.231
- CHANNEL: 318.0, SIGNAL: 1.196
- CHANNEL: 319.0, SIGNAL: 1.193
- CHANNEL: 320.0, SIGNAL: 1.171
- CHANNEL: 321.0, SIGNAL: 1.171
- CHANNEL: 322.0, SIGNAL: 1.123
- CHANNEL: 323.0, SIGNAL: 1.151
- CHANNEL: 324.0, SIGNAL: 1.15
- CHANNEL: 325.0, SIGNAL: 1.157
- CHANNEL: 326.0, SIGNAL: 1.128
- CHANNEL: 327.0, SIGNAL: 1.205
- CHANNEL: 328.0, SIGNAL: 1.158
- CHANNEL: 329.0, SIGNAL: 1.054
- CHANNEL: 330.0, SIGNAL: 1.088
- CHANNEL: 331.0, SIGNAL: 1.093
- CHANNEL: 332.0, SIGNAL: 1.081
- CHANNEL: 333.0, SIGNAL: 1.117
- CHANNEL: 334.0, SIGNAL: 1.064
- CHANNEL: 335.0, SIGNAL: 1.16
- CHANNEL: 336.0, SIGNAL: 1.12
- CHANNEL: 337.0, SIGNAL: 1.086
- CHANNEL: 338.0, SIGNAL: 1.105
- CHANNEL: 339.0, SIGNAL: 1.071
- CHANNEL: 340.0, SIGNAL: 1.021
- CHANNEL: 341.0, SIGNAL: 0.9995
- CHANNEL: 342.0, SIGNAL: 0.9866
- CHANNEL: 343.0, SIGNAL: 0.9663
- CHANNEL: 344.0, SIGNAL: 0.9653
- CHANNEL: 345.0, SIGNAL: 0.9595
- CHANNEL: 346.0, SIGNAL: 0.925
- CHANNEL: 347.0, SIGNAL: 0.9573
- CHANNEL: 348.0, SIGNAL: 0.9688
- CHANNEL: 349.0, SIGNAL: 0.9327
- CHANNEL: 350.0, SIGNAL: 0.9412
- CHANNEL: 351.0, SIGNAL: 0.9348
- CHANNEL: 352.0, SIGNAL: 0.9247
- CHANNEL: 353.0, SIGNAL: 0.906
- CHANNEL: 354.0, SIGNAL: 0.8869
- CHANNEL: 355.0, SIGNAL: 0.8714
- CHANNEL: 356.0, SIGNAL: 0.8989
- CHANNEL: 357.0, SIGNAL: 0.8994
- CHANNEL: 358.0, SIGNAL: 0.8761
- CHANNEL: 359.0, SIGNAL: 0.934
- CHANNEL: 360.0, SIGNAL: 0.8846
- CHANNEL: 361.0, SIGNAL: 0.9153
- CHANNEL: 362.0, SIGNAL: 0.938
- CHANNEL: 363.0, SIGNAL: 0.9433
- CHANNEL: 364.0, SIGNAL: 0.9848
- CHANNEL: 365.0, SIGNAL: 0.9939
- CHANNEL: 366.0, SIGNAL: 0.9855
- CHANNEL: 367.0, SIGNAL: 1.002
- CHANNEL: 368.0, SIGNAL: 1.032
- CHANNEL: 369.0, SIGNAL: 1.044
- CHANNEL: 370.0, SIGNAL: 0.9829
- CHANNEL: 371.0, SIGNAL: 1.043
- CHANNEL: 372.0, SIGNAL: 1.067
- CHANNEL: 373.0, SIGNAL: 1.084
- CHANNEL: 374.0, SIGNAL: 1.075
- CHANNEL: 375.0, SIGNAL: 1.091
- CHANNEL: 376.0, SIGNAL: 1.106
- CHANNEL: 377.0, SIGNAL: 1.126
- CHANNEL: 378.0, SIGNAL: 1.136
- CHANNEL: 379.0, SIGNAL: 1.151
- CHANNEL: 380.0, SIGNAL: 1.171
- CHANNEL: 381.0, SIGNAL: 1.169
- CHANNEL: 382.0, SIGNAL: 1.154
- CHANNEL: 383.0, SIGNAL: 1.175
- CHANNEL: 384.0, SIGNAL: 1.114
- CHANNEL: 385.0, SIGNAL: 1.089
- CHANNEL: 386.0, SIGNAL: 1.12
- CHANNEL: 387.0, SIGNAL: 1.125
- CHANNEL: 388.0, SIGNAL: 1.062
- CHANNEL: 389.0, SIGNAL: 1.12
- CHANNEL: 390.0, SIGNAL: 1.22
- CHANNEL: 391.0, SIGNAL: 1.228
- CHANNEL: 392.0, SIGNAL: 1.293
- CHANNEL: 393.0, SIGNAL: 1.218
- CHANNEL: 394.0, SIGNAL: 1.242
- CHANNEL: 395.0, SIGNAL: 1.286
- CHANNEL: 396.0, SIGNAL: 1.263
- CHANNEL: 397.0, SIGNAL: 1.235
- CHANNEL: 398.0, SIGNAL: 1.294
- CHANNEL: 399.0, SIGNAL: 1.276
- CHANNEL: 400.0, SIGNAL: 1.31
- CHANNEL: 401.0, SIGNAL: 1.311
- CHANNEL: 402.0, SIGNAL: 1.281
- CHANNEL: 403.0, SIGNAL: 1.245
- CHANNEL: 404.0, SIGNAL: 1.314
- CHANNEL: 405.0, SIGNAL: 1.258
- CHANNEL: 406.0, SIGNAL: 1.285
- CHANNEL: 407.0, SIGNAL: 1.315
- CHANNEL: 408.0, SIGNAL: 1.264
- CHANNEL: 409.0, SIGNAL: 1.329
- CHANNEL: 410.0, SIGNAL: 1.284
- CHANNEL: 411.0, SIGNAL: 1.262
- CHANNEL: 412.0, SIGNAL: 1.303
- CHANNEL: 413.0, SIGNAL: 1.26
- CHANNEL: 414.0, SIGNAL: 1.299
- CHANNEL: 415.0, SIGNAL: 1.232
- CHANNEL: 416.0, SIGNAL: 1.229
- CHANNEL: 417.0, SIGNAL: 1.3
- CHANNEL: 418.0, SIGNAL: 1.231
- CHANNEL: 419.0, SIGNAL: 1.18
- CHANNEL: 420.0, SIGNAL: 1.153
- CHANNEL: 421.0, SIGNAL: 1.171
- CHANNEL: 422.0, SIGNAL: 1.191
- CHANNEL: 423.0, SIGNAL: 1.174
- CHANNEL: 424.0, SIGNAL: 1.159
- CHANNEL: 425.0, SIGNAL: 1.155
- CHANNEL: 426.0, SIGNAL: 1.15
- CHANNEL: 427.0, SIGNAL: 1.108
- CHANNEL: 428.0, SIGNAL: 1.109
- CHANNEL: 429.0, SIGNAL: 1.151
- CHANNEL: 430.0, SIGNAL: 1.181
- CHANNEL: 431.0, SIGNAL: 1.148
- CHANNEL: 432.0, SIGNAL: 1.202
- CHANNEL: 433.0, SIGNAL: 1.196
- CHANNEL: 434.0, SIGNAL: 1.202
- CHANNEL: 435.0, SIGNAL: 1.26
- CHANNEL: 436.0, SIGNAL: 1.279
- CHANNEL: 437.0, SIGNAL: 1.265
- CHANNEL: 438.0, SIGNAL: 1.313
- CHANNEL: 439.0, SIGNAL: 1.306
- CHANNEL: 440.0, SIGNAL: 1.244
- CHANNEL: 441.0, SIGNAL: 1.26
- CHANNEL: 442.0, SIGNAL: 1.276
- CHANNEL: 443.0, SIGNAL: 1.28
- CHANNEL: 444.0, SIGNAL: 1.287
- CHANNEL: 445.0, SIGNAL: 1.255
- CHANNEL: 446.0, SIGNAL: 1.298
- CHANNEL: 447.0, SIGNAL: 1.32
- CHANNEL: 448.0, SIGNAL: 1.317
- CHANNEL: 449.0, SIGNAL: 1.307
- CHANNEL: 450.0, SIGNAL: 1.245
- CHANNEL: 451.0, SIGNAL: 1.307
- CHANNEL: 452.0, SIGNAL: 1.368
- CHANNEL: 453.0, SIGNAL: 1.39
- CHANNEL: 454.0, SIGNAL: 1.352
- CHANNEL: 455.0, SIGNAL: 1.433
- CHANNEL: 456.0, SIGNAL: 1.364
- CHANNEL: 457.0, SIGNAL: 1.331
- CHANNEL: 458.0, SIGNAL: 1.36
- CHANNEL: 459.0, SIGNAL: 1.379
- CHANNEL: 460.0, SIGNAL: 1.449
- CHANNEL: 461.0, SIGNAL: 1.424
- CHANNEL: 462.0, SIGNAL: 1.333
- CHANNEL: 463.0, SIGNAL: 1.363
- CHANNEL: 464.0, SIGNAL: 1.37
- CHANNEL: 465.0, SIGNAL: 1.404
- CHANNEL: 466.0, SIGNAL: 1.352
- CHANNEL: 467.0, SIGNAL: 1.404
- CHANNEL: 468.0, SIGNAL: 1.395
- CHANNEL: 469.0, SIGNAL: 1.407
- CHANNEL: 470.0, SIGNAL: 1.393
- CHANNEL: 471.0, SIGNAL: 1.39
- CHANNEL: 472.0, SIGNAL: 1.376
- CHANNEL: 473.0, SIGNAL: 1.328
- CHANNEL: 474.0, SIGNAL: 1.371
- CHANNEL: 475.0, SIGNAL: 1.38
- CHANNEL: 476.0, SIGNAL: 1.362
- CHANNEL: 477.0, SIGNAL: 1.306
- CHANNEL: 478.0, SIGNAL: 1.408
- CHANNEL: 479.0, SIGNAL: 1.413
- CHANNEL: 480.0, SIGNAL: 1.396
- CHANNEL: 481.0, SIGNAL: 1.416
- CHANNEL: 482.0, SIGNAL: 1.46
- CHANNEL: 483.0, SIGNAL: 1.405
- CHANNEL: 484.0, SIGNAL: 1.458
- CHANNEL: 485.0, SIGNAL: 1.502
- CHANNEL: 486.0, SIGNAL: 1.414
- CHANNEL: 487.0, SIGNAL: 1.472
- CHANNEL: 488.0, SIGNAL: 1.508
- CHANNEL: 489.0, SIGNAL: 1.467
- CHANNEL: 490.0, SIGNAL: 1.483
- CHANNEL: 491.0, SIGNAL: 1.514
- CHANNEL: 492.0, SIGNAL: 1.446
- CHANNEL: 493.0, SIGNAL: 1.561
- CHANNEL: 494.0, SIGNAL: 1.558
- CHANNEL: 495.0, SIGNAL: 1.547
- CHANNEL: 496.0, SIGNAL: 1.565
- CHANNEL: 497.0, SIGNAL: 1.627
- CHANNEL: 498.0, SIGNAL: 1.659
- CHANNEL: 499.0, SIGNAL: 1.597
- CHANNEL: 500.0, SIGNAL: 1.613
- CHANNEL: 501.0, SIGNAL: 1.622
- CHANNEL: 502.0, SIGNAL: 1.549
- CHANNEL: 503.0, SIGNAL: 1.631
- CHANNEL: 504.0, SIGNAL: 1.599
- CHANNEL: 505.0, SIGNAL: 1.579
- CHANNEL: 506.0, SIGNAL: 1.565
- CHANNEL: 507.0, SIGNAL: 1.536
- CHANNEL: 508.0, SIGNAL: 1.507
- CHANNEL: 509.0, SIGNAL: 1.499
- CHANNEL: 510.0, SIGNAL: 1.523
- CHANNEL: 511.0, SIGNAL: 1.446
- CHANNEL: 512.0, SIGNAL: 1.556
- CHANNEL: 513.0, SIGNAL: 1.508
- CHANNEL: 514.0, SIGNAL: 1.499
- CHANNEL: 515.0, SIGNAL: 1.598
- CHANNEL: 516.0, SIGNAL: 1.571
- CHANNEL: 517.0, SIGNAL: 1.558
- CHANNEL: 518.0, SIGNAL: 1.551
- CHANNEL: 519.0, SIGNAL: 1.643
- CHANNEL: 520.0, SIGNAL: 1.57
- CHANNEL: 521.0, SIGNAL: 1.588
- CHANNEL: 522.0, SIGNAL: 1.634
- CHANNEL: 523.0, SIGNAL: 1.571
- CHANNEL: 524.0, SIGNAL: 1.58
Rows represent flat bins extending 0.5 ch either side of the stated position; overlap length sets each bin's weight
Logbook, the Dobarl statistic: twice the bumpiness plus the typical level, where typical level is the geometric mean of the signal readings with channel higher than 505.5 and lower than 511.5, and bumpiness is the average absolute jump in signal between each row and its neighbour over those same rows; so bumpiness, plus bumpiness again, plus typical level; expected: 1.58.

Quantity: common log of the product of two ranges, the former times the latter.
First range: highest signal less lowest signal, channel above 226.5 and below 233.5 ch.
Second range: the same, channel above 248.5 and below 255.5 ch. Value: -2.15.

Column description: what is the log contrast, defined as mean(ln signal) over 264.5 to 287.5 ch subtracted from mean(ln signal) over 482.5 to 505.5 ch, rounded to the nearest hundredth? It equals 0.39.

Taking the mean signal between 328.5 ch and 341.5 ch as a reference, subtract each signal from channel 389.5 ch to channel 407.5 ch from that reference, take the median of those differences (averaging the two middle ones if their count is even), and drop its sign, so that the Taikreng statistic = 0.20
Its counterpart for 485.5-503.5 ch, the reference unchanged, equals 0.47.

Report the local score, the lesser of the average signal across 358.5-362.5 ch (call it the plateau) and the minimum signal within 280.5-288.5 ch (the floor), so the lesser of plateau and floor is 0.92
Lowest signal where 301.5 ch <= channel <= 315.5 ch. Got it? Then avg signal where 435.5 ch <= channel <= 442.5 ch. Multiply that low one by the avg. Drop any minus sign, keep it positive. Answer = 1.34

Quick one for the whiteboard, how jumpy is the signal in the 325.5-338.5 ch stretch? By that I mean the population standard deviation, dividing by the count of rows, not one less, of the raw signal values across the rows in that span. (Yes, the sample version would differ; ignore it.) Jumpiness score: 0.041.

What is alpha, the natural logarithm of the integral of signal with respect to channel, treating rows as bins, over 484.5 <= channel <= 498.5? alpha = 3.06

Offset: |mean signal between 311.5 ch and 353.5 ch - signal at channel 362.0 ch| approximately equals 0.14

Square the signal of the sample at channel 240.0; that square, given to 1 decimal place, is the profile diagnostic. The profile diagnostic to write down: 1.2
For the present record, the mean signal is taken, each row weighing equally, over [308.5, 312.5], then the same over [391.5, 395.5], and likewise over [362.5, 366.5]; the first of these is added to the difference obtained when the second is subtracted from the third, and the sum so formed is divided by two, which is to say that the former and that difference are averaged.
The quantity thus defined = 0.460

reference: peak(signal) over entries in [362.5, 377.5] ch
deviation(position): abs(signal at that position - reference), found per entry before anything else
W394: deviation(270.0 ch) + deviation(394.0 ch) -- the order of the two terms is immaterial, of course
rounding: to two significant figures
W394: 0.18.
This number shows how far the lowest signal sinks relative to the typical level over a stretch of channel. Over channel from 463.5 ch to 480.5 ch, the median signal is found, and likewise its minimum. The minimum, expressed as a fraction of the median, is 0.940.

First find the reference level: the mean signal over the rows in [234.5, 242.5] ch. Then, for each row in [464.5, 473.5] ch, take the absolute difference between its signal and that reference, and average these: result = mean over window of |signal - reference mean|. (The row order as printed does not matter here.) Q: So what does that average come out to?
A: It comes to 0.27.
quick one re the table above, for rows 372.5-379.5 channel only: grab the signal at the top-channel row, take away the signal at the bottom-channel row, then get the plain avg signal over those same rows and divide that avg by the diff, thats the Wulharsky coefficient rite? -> 17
